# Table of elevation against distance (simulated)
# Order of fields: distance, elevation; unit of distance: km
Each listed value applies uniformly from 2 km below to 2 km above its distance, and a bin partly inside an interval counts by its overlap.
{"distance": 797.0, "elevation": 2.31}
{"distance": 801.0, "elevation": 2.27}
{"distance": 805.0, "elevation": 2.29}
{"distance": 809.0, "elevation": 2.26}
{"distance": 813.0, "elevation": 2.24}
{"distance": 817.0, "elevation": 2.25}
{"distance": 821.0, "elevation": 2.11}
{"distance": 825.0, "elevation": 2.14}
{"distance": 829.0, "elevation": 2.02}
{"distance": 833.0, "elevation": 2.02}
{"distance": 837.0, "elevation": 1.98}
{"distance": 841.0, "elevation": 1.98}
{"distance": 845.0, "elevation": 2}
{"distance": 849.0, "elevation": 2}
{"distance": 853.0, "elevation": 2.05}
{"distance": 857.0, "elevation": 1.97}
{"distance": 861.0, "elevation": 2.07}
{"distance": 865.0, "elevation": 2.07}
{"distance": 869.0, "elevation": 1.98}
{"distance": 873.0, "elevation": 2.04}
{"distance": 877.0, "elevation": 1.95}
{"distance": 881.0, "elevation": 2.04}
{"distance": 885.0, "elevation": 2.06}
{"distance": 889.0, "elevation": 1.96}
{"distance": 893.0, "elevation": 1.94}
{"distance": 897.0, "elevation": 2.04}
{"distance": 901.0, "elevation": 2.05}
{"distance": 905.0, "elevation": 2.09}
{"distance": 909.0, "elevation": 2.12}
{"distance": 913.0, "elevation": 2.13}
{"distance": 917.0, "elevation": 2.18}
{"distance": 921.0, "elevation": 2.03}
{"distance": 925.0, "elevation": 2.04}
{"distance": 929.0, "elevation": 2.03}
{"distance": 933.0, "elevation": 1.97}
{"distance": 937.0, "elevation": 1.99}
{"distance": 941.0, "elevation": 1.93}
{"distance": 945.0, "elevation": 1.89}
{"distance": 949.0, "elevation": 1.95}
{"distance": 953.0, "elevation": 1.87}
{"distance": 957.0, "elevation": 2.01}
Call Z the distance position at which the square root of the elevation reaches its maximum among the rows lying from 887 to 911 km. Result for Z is 909.0 km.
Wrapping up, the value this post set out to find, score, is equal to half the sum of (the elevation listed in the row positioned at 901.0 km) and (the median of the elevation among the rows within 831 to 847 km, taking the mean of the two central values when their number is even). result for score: 2.02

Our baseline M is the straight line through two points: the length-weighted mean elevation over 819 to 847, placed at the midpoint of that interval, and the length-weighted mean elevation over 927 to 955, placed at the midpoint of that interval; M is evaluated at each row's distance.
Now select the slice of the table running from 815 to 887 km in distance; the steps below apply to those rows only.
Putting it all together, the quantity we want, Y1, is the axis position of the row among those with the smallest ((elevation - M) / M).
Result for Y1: 837.0 km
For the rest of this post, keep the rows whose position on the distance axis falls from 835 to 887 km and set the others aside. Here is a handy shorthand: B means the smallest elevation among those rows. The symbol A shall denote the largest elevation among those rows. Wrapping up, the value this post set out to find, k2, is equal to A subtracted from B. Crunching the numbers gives -0.12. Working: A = 2.07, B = 1.95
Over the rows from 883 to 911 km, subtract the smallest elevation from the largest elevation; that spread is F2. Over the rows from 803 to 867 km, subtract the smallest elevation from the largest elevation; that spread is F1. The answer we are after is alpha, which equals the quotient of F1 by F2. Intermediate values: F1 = 0.320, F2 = 0.18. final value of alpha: 1.78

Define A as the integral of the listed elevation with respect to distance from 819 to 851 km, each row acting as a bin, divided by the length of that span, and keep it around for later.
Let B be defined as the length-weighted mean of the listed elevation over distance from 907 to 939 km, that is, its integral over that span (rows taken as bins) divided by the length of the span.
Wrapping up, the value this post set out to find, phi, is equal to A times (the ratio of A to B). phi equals 2.00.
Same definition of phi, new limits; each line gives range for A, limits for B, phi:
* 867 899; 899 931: 1.92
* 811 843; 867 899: 2.19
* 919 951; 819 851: 1.93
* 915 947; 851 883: 1.99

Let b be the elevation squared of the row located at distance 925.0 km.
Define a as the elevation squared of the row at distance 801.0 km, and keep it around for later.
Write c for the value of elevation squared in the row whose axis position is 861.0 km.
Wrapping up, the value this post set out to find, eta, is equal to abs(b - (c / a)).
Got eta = 3.3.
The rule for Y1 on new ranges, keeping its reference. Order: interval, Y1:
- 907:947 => 945.0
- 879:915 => 893.0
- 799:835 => 829.0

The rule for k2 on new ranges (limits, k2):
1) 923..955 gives -0.17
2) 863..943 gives -0.25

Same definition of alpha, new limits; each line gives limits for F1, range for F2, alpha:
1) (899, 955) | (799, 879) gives 0.91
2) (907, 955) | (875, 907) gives 2.07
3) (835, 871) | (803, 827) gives 0.56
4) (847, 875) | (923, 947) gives 0.67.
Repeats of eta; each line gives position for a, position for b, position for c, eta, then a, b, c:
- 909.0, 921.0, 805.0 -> 3.0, 4.5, 4.1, 5.2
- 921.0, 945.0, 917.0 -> 2.4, 4.1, 3.6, 4.8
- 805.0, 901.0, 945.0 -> 3.5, 5.2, 4.2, 3.6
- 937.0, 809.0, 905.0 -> 4.0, 4.0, 5.1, 4.4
